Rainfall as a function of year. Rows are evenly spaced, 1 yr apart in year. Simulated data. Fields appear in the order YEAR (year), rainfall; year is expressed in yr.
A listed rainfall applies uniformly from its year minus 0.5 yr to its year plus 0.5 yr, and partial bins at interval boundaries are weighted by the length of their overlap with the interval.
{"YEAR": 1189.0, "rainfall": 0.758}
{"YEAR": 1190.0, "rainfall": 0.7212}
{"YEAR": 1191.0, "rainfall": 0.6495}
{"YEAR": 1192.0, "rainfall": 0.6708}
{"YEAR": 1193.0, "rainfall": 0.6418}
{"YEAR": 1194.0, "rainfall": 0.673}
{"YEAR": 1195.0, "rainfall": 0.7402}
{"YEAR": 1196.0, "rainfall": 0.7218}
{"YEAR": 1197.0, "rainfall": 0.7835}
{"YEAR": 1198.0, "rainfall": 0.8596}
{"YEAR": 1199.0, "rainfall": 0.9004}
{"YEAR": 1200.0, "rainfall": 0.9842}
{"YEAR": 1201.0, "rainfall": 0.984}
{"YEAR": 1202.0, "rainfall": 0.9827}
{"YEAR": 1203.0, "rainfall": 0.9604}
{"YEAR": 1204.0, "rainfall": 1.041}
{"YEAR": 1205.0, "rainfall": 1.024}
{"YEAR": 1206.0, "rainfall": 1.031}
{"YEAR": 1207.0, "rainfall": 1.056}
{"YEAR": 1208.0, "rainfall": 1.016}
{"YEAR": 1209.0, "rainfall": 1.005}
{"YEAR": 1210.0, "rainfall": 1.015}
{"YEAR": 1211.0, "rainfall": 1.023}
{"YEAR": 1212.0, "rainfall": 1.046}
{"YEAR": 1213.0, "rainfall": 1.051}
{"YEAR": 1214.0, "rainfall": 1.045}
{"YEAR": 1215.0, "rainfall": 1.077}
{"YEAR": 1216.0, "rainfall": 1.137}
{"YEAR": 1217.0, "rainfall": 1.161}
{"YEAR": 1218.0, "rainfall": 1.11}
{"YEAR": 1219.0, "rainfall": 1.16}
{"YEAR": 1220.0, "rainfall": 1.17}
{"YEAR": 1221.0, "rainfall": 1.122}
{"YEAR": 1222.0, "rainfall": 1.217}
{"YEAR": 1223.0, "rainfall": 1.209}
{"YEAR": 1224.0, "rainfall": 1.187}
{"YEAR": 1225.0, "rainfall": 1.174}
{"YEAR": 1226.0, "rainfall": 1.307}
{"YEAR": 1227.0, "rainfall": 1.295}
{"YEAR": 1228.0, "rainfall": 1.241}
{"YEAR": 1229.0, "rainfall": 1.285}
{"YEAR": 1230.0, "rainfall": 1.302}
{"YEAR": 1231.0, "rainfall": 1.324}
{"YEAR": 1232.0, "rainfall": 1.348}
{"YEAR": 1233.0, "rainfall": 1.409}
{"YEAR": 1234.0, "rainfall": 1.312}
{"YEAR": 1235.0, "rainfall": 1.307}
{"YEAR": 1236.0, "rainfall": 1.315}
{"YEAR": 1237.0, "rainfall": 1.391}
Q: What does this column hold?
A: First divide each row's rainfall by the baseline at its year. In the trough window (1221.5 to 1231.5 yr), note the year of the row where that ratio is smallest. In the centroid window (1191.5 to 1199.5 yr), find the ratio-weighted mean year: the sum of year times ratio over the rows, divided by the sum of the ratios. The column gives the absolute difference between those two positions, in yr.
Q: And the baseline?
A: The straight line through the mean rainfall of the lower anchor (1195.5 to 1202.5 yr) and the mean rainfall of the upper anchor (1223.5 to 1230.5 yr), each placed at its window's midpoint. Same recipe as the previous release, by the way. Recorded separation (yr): 29.3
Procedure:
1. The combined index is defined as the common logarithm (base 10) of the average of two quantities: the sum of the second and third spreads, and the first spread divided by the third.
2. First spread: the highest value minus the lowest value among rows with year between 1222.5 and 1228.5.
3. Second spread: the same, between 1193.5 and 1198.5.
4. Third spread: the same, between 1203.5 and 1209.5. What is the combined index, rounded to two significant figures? 0.15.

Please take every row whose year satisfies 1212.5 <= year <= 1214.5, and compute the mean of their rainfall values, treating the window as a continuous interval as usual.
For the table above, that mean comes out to 1.05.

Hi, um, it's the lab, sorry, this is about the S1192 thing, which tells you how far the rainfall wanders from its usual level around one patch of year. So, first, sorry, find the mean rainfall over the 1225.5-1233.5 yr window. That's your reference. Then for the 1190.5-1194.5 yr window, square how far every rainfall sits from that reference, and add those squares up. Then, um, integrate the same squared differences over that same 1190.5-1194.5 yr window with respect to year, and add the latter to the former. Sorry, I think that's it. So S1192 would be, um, 3.4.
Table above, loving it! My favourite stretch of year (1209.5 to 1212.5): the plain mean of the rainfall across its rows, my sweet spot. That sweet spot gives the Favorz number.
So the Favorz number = 1.03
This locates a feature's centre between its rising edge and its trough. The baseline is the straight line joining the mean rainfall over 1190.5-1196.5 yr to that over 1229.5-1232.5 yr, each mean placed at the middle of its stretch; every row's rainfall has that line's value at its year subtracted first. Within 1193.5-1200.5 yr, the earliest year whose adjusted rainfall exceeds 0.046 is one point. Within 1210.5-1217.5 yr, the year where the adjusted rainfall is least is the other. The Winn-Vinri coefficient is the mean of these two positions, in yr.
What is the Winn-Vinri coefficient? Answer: 1206.0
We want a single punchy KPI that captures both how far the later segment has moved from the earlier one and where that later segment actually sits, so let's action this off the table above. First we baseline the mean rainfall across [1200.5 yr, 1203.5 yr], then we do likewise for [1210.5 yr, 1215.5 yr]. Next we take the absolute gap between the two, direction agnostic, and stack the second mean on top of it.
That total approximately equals 1.12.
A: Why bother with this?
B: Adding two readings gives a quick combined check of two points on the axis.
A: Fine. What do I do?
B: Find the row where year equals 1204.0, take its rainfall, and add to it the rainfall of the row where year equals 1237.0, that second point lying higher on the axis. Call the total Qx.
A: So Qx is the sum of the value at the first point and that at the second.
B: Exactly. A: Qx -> 2.43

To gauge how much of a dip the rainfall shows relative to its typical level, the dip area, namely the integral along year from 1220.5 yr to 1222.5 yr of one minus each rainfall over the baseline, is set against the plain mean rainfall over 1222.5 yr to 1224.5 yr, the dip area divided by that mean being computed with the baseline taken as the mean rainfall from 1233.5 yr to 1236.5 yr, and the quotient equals 0.18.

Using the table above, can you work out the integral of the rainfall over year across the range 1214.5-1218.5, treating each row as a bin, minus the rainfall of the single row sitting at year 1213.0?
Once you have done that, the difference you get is 3.4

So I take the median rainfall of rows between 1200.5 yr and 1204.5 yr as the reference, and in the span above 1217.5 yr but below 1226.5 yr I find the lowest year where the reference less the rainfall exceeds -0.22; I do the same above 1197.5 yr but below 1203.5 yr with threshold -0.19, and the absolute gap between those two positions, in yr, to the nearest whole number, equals 20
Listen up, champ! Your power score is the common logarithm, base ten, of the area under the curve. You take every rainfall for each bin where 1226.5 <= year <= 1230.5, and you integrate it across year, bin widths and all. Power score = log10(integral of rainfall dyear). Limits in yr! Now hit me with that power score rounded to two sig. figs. 0.71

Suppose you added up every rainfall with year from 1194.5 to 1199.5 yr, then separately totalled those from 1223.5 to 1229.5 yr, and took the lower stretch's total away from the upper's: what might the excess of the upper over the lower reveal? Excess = 3.5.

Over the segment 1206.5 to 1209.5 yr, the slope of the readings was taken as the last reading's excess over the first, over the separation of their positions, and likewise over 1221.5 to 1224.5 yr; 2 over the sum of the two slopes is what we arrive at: -49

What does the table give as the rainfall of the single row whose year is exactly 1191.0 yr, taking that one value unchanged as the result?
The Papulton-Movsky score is 0.6495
